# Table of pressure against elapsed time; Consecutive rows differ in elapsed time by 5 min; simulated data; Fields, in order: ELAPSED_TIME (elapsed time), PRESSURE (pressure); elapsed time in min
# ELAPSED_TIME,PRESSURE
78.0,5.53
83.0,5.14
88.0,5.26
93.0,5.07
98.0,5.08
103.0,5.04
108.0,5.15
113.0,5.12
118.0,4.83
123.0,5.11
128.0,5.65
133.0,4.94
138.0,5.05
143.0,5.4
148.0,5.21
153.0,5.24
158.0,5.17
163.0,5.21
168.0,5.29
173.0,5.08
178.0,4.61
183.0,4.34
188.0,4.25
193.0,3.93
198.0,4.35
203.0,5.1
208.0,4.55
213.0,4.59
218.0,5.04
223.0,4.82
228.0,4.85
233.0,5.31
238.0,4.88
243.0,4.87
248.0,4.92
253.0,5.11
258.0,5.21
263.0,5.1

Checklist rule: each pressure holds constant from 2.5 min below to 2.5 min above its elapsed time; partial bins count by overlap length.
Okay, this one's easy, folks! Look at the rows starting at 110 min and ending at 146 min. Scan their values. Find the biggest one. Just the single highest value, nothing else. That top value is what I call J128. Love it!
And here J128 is 5.65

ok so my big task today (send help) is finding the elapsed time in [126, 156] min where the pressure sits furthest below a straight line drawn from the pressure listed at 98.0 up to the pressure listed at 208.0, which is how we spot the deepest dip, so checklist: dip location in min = 133.0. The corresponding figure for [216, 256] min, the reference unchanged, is 223.0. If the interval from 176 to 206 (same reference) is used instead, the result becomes 193.0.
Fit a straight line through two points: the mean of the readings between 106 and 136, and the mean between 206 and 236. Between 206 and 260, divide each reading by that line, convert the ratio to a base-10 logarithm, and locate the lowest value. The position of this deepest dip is 208.0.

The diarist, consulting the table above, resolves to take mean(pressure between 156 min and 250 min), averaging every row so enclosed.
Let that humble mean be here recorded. 4.8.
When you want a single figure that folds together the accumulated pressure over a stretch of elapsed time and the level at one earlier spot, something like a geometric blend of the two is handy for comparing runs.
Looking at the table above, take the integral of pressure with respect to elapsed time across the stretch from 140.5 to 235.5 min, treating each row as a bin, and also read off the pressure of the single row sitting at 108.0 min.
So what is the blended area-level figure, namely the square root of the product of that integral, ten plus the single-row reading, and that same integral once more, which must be 1797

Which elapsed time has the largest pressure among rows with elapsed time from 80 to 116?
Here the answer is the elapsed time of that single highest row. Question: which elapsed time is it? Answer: 88.0 min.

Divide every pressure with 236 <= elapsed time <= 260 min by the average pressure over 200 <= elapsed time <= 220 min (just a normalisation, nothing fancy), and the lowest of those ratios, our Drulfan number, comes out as 1.01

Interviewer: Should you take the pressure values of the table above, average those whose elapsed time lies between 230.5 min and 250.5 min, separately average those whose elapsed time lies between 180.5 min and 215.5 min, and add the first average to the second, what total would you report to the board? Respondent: 9.4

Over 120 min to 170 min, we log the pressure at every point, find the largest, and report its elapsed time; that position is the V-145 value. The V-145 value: 128.0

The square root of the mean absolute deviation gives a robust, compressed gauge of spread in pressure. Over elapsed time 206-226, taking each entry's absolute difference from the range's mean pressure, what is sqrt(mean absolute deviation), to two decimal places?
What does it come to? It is 0.42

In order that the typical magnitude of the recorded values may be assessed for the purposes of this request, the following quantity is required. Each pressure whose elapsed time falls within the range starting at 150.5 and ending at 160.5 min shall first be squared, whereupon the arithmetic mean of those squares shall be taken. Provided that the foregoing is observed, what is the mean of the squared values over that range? 27.1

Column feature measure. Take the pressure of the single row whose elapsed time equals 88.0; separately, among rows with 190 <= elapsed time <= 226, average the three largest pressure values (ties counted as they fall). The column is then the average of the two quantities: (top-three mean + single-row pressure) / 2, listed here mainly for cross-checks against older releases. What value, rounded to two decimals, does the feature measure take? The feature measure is 5.12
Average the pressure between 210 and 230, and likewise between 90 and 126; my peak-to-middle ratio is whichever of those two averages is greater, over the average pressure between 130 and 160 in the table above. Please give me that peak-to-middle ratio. 0.98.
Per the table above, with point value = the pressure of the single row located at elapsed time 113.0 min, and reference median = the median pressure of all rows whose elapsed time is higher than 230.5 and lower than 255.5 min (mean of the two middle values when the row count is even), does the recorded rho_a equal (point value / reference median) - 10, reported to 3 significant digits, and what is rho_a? -8.96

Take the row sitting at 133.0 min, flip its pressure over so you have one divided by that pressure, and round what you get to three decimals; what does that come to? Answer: 0.202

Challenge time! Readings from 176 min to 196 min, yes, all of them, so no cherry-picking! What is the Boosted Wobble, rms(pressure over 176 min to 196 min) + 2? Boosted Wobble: 6.29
